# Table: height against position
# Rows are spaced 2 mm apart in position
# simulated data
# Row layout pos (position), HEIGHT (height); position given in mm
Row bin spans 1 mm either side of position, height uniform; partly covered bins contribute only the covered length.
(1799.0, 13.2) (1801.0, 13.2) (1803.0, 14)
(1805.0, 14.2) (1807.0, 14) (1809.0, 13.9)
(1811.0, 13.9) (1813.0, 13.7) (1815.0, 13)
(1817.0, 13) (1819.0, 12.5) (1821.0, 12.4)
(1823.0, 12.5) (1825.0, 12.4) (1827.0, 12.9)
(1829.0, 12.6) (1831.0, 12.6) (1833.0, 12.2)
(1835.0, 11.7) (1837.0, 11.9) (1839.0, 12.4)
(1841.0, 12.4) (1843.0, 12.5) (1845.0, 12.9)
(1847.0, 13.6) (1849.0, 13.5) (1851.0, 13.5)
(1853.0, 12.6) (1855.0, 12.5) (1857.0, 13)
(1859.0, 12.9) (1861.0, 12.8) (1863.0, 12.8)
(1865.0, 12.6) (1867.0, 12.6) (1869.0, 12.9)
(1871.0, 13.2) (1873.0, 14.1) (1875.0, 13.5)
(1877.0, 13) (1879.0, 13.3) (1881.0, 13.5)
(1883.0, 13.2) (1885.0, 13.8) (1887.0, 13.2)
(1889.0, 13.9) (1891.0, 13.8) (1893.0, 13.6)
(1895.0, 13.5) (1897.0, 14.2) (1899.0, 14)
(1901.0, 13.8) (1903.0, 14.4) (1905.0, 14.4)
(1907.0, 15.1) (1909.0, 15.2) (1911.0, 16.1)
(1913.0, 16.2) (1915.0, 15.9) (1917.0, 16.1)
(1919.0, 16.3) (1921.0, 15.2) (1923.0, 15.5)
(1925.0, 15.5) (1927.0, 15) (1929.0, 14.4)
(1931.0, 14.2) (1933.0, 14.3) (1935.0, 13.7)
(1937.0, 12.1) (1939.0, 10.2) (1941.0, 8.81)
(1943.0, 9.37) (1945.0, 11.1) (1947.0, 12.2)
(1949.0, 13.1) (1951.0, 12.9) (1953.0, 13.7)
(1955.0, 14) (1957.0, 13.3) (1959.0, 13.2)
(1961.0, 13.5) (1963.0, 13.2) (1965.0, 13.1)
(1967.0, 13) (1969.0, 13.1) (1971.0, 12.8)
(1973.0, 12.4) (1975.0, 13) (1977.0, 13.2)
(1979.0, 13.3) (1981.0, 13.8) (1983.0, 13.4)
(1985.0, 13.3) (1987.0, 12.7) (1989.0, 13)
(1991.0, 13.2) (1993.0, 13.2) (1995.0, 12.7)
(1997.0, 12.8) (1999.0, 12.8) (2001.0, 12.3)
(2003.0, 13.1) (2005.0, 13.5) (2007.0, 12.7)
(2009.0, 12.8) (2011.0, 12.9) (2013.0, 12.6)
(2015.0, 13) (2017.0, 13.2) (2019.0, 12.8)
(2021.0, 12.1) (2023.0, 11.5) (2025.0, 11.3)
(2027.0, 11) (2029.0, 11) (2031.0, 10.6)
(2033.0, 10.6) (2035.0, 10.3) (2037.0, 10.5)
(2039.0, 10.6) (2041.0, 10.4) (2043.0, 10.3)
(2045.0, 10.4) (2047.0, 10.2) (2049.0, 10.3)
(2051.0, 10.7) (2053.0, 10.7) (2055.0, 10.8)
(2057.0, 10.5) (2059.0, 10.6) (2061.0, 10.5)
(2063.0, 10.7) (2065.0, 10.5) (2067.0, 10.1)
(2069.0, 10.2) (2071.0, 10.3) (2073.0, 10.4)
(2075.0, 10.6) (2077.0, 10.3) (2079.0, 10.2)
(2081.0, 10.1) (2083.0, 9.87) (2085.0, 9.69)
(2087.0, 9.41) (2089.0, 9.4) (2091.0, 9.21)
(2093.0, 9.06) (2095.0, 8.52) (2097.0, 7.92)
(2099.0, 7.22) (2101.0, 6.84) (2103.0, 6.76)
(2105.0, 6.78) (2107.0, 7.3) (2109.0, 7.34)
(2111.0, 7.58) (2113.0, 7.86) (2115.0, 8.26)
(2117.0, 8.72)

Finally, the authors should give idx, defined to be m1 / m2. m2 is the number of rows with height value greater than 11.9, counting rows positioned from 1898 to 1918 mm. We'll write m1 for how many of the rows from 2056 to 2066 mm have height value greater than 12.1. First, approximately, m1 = 0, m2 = 10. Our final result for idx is 0.0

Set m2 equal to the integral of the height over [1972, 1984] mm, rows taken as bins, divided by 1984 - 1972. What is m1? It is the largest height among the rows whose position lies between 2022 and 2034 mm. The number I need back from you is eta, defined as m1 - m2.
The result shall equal -2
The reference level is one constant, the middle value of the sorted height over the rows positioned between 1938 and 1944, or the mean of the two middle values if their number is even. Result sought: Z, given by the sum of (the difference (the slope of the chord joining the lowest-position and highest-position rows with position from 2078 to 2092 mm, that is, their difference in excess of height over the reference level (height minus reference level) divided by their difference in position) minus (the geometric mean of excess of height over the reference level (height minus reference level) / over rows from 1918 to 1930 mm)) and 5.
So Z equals -1.0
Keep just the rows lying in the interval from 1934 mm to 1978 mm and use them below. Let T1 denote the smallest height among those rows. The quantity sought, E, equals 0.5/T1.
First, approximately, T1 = 8.81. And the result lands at 0.057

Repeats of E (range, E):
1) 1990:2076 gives 0.050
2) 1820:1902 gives 0.043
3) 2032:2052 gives 0.049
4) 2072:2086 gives 0.052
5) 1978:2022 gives 0.041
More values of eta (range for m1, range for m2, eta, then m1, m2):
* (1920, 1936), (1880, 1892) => 2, 15.5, 13.6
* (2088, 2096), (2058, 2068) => -1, 9.4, 10.5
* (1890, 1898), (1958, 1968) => 1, 14.2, 13.2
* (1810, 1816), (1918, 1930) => -1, 13.9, 15.3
